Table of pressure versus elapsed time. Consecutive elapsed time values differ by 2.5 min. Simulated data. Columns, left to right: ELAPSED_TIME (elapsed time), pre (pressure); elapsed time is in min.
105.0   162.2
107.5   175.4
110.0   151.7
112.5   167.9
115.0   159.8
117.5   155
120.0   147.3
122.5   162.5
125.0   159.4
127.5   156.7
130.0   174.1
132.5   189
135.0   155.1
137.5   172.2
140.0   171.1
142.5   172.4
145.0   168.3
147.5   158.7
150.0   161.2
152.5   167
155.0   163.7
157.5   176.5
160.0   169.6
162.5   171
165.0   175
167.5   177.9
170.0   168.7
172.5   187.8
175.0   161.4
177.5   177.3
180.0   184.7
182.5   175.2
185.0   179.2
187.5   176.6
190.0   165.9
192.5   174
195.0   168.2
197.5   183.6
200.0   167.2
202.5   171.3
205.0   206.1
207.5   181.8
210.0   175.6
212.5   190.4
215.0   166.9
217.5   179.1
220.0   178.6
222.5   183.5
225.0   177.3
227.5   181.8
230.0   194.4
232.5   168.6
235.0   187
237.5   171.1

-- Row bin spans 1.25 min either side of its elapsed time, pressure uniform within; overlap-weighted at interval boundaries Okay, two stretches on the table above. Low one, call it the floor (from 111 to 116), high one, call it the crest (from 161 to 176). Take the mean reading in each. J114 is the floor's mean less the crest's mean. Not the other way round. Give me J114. -10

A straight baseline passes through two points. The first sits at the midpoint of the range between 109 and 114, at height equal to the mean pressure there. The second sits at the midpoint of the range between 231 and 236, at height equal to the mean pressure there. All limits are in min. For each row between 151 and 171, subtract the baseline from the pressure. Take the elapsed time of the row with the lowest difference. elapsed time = 155.0 min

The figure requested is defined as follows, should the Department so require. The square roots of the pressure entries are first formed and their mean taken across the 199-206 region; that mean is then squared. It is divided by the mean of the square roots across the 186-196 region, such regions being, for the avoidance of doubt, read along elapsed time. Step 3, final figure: 13.8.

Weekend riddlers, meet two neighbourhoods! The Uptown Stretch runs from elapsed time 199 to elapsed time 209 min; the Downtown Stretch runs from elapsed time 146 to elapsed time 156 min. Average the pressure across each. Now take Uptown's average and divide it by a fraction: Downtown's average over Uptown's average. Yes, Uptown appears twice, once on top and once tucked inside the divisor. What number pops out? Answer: 203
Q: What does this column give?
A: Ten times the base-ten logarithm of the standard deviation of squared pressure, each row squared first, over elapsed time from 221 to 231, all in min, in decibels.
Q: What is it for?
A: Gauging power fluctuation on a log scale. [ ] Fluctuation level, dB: 34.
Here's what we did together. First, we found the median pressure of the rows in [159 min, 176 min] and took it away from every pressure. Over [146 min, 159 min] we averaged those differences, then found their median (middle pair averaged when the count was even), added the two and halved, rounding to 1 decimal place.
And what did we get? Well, -6.4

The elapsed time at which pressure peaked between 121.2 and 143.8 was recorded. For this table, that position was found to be 132.5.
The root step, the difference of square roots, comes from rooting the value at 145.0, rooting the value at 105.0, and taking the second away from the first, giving 0.24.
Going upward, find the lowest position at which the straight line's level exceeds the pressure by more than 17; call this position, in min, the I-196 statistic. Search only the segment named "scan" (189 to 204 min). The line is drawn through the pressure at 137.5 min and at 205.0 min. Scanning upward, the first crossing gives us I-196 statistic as 190.0 min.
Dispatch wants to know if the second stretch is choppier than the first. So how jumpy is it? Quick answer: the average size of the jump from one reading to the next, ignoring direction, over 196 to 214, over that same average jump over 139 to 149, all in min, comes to 3.4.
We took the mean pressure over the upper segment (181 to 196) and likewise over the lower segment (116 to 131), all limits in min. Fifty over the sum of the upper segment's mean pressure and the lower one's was 0.150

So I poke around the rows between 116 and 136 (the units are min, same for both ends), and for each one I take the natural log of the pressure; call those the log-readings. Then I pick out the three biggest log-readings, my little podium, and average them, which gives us 5.164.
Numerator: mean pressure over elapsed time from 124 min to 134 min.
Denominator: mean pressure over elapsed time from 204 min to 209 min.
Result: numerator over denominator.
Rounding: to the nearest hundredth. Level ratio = 0.88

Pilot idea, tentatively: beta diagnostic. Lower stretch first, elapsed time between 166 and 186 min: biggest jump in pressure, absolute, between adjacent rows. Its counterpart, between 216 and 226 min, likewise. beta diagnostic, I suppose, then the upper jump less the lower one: -20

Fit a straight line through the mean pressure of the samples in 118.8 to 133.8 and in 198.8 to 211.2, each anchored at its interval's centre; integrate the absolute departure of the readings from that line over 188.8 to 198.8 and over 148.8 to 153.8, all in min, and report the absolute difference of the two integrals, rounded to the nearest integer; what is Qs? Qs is 48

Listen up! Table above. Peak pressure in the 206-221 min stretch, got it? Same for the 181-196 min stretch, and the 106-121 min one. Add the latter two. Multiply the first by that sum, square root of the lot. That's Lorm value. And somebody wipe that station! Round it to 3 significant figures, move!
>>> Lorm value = 260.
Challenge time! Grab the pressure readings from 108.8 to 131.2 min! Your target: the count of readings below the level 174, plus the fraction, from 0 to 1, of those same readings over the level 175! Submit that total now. 8.0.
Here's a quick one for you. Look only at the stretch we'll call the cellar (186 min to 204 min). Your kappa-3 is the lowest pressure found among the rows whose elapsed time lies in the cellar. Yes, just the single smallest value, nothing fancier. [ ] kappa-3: 165.9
